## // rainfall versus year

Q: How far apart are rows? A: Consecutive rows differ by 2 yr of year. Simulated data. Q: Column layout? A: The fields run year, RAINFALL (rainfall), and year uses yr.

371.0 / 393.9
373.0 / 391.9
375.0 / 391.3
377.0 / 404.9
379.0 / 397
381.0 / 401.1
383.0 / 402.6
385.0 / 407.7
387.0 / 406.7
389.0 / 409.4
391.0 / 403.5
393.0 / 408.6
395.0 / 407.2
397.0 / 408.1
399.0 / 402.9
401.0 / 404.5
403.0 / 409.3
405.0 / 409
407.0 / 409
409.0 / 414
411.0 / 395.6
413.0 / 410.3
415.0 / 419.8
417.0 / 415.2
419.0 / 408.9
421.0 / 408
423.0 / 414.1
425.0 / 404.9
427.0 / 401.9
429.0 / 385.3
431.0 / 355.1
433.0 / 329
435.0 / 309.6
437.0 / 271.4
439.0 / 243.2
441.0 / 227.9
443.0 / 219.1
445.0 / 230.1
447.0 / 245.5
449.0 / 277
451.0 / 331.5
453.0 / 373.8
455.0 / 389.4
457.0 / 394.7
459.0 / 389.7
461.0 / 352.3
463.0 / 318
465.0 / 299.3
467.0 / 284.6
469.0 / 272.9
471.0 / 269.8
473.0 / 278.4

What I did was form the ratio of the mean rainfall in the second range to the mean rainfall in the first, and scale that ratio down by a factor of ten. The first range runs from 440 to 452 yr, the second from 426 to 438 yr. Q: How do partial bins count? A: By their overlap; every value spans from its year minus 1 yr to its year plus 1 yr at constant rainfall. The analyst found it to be 0.13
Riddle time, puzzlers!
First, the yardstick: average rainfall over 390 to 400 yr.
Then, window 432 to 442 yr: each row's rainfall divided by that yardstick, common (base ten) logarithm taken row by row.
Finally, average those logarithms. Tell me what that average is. -0.17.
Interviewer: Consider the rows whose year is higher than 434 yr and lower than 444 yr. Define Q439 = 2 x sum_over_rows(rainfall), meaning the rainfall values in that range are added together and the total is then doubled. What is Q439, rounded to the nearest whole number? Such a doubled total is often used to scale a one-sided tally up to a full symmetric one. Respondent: 2542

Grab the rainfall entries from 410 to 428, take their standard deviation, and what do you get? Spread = 7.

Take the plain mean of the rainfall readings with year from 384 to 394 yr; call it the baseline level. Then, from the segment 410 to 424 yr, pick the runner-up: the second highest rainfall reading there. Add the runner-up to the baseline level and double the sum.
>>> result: 1645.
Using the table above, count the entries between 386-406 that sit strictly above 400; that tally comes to 10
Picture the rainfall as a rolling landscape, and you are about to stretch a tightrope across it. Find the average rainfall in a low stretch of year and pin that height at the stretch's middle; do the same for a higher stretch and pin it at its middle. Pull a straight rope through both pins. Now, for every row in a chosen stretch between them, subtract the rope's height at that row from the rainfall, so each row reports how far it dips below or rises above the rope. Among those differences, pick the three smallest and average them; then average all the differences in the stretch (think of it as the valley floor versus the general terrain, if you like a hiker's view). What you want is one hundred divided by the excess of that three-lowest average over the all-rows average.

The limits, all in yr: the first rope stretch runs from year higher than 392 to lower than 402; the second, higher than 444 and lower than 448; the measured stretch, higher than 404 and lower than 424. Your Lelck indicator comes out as -4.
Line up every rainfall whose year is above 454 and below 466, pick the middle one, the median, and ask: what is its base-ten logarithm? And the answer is 2.57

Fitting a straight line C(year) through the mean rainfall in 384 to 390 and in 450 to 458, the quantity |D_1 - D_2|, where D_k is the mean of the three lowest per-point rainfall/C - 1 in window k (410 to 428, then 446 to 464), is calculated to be 0.27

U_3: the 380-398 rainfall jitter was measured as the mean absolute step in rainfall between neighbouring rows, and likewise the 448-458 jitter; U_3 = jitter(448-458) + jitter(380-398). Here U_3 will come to 32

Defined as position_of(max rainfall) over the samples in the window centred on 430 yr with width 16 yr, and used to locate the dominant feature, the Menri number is 423.0 yr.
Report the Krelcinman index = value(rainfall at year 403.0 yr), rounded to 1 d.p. 409.3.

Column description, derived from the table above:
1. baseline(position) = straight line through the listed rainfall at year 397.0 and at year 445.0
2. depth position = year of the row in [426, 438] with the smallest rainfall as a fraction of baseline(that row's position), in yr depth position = 437.0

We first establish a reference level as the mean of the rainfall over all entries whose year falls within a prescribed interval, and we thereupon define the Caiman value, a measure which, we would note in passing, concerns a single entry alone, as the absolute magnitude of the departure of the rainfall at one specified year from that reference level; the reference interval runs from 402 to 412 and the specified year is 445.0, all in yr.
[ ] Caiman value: 177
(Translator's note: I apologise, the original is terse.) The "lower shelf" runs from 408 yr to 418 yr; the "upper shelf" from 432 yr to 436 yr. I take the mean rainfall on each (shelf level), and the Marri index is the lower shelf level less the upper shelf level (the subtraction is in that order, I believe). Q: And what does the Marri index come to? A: 92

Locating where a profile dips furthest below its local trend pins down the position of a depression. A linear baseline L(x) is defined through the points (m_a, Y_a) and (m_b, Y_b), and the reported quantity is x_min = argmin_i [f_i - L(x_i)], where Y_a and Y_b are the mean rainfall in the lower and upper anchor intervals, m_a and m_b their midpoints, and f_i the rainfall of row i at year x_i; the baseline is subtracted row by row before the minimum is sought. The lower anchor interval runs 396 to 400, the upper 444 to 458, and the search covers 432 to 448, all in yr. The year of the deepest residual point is 443.0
